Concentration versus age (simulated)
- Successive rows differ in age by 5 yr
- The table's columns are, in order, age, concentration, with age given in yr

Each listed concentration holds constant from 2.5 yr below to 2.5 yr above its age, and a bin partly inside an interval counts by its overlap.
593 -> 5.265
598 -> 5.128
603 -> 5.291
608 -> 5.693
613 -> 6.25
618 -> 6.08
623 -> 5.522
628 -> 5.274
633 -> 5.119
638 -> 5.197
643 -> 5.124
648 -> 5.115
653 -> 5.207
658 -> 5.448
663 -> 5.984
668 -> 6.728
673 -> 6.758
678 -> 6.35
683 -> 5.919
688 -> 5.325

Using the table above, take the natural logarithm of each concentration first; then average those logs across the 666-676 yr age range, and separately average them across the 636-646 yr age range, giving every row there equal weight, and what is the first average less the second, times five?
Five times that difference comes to 1.3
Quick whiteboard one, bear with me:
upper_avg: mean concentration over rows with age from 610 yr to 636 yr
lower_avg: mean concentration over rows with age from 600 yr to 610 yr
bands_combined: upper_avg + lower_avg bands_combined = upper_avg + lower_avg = 11.1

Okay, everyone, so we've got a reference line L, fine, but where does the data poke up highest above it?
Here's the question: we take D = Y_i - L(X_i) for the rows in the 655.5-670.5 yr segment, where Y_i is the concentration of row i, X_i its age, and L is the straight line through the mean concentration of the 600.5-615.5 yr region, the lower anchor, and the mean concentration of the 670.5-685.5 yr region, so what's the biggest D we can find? 0.47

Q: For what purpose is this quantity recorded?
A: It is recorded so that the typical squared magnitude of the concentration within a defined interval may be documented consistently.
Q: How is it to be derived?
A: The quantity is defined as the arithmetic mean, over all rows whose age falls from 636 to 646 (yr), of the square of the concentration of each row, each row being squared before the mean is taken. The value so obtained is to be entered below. 26.6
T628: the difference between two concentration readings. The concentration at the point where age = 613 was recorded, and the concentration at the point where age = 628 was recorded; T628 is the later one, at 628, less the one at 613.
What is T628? -1.0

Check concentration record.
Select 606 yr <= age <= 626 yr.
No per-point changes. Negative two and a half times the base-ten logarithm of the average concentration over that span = -1.92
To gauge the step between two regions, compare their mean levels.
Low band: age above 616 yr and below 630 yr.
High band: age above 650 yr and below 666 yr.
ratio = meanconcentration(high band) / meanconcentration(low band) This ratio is 0.99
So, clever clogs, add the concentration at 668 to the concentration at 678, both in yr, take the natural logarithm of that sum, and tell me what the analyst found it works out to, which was 2.57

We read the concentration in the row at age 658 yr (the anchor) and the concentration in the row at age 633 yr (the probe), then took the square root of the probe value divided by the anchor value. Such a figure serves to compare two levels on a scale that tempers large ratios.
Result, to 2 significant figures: 0.97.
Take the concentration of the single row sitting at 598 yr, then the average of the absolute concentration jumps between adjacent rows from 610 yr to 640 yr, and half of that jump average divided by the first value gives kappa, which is 0.024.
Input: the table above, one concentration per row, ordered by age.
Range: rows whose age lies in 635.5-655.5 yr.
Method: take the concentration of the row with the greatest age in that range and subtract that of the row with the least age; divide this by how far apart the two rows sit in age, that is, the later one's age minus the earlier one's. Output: 0.00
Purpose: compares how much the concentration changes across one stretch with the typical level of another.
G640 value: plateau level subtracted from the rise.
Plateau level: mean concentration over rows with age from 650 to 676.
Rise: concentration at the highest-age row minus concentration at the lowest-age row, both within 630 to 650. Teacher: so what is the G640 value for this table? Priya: -6.0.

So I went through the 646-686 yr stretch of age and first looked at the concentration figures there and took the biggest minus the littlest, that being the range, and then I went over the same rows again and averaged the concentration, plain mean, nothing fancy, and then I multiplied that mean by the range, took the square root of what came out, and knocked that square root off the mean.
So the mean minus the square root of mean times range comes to 2.8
